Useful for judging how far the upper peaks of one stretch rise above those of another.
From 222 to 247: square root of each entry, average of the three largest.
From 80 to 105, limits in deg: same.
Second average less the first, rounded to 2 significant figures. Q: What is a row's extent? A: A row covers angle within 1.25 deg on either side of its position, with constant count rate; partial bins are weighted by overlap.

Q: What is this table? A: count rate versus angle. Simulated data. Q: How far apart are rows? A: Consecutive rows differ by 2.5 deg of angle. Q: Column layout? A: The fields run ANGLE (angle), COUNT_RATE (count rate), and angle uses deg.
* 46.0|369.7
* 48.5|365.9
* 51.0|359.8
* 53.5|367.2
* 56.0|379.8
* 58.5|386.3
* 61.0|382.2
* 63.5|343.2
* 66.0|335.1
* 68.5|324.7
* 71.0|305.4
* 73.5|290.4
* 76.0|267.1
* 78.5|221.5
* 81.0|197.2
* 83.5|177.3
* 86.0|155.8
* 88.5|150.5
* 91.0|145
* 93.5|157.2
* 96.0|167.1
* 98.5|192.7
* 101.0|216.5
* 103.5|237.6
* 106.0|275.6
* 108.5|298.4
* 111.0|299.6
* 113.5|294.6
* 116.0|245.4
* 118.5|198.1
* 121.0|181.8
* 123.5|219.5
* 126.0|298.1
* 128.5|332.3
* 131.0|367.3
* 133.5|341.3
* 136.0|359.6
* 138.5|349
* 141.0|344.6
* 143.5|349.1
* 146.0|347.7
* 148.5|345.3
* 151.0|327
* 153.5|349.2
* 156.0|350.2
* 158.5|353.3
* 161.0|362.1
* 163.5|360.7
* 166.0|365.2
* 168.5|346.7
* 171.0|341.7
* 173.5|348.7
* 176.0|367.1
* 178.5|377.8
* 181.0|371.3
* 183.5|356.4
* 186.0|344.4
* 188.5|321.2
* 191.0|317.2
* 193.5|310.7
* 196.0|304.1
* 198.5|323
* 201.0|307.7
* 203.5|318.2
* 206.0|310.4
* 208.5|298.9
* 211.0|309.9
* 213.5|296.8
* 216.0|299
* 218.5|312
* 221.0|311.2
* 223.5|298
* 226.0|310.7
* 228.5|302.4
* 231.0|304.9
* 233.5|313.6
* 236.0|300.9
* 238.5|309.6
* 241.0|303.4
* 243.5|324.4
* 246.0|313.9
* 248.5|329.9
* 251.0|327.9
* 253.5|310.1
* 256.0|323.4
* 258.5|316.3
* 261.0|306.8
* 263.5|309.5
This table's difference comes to -3.1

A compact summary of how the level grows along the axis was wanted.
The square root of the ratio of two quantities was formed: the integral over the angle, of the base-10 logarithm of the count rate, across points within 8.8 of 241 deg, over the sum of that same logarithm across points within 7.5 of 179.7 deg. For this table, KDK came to 1.7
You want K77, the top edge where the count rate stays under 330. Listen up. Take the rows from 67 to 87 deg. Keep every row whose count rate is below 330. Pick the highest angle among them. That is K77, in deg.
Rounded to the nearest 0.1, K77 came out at 86.0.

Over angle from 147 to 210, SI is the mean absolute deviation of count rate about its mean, 20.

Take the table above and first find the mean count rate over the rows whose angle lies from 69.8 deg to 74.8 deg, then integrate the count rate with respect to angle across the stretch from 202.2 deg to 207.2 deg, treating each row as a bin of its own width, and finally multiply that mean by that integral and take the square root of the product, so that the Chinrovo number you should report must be 684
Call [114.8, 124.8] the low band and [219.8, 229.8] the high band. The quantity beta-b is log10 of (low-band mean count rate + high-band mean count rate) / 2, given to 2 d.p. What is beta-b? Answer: 2.41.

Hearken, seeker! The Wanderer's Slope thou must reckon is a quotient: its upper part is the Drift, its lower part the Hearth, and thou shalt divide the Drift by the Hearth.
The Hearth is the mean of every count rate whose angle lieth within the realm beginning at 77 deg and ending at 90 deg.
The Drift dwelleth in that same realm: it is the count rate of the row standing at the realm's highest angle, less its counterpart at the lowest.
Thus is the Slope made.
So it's -0.39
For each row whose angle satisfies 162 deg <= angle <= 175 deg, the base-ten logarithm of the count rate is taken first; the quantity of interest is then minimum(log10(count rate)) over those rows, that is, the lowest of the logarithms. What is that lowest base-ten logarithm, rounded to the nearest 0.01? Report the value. 2.53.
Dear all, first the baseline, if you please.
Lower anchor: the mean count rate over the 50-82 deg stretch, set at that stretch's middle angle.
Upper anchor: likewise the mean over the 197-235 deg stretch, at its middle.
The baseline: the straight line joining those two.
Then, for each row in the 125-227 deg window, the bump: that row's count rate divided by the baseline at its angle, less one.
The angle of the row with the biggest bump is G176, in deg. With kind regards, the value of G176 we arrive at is 178.5 deg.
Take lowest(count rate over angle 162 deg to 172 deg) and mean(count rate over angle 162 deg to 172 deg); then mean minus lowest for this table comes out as 12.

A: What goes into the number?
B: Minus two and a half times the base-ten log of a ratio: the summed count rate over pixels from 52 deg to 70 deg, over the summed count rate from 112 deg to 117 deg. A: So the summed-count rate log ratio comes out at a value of -1.7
